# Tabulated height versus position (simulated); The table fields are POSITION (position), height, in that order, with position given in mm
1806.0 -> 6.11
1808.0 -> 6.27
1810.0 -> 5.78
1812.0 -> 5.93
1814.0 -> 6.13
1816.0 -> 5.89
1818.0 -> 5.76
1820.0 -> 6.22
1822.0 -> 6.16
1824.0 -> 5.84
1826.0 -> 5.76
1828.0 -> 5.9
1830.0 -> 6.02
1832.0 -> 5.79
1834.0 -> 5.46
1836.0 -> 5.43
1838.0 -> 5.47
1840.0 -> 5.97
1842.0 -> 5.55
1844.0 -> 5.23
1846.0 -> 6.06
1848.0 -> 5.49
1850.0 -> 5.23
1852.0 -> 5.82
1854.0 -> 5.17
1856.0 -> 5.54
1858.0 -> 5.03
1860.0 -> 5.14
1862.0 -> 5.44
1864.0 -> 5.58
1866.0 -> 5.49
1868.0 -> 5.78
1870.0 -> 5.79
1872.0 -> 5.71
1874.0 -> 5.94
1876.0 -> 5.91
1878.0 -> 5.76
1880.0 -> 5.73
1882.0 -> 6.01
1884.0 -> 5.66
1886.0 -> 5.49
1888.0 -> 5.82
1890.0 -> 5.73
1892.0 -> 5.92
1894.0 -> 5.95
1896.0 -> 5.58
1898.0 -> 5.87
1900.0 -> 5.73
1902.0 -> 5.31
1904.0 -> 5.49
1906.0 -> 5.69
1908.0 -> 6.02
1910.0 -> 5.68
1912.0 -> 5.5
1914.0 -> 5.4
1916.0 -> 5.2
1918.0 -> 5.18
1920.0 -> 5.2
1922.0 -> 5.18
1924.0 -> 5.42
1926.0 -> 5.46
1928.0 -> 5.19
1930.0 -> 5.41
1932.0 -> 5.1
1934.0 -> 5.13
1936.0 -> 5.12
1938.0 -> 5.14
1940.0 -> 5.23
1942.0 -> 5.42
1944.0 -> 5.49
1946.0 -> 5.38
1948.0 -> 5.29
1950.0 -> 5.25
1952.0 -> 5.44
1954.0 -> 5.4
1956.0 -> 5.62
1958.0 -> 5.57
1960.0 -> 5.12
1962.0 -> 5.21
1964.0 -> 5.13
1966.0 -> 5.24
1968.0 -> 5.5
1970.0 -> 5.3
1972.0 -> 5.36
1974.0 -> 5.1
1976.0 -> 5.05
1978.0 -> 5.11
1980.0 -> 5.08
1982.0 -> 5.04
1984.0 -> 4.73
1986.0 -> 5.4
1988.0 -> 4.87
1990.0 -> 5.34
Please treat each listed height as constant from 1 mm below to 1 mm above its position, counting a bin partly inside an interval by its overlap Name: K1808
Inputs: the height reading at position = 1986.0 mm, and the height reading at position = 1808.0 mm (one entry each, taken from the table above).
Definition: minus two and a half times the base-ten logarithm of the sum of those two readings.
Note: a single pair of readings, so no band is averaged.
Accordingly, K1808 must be -2.67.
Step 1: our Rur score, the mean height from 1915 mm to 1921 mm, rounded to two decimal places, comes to 5.19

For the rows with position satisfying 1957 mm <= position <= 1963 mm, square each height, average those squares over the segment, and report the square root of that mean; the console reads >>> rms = 5.3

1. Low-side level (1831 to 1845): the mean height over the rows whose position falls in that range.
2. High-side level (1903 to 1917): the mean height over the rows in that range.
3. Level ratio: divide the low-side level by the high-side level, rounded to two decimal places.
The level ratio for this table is 1.00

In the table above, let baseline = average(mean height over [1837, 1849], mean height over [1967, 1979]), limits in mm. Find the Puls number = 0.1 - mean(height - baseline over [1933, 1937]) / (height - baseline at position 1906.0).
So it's 1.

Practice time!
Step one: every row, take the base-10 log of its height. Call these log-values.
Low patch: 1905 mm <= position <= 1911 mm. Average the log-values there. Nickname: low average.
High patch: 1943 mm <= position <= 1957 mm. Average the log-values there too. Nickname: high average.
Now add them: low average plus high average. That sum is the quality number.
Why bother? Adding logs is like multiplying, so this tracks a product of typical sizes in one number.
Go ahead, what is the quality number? 1.50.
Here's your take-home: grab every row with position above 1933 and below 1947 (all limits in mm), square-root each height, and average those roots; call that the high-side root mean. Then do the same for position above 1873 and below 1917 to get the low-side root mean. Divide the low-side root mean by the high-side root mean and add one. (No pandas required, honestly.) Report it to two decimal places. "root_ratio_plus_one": 2.04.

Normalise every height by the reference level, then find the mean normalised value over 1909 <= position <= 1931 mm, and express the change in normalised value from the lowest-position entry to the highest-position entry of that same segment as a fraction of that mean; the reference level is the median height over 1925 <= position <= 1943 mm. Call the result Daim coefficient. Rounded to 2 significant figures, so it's -0.050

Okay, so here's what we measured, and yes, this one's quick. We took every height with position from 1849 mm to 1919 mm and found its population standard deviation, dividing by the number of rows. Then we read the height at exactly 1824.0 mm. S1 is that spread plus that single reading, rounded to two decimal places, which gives 6.11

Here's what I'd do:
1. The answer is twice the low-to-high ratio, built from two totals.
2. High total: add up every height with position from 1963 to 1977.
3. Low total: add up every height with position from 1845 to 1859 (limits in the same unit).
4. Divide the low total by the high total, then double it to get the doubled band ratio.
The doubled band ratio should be 2.09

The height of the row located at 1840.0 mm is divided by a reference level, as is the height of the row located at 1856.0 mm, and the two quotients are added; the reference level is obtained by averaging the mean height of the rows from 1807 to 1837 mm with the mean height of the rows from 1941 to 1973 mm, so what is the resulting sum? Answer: 2.05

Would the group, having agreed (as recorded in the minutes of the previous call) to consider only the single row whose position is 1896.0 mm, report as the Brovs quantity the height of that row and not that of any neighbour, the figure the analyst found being 5.58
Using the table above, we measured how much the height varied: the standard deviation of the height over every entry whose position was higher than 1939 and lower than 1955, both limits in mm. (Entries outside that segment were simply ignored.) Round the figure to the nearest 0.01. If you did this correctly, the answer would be 0.09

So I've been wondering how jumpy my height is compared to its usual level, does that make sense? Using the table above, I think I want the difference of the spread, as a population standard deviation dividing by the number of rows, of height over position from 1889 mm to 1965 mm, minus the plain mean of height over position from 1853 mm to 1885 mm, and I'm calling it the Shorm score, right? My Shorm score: -5.4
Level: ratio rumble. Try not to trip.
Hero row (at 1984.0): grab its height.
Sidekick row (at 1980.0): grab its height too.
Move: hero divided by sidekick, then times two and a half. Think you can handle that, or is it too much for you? 2.33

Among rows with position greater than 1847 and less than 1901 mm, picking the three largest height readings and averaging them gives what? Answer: 6.0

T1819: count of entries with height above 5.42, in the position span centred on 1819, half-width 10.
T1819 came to 10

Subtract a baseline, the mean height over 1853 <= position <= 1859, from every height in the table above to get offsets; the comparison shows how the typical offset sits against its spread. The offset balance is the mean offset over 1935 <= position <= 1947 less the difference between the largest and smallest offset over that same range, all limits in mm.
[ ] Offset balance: -0.32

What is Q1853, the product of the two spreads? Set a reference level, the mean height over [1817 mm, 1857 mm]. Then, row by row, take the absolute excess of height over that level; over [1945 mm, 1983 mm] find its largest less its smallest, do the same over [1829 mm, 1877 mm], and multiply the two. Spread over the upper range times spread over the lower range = 0.375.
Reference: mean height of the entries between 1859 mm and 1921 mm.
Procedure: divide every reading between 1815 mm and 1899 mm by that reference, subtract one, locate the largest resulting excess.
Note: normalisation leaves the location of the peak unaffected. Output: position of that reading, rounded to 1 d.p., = 1820.0 mm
